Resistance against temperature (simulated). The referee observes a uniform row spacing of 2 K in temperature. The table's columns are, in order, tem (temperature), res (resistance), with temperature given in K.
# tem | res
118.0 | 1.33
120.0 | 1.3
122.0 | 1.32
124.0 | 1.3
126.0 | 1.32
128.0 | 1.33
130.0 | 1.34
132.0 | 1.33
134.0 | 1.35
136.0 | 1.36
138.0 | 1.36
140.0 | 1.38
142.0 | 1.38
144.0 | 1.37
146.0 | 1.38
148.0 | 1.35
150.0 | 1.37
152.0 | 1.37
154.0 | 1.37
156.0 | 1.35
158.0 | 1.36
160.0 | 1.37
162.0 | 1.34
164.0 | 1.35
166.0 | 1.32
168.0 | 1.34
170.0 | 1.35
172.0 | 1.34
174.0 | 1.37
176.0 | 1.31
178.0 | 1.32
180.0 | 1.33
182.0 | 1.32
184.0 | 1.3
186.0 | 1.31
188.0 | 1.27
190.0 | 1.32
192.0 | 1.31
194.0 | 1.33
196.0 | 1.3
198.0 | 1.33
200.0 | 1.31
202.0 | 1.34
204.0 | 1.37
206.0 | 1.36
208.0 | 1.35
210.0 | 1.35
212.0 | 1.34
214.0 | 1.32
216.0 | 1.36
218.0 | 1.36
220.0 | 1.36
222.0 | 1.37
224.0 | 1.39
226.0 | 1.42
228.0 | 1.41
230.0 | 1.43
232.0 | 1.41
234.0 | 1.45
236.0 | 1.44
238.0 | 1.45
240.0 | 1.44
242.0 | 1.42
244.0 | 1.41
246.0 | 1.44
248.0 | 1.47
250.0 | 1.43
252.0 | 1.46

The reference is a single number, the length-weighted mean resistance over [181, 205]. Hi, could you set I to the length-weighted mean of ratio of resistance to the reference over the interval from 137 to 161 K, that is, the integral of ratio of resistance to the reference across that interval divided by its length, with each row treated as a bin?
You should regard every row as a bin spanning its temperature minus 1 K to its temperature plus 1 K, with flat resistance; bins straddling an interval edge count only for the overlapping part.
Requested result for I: 1.04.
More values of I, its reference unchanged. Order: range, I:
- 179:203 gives 1.00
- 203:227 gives 1.03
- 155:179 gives 1.02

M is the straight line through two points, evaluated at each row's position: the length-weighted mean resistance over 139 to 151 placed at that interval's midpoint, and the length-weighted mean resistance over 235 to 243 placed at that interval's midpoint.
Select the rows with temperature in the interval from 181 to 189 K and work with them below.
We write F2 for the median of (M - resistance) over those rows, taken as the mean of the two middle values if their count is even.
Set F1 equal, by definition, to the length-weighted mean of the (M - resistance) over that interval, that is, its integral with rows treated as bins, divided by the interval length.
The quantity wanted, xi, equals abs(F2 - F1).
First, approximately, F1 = 0.100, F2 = 0.095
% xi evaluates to 0.0050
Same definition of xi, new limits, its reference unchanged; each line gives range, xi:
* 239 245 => 0.0033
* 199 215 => 0.0032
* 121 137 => 0.0020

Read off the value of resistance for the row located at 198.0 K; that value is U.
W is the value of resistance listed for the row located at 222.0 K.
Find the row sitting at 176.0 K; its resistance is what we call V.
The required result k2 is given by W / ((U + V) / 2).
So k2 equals 1.04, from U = 1.33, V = 1.31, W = 1.37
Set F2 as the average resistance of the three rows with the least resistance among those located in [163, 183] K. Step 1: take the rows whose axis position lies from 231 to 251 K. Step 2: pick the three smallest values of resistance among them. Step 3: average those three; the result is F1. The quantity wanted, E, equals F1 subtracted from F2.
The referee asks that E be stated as -0.10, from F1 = 1.41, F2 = 1.32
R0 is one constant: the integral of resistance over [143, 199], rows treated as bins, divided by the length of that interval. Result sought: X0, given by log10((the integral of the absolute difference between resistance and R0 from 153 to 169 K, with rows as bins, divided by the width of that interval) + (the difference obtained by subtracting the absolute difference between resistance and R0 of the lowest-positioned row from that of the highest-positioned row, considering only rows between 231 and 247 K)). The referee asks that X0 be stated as -1.3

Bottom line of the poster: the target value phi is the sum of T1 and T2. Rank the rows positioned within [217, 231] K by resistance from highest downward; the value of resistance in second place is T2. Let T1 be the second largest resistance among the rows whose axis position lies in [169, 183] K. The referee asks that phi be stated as 2.77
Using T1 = 1.35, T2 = 1.42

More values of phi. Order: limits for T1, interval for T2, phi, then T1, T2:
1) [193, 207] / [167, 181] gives 2.71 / 1.36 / 1.35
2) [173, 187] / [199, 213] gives 2.69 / 1.33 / 1.36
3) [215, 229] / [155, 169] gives 2.77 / 1.41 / 1.36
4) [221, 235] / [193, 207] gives 2.79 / 1.43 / 1.36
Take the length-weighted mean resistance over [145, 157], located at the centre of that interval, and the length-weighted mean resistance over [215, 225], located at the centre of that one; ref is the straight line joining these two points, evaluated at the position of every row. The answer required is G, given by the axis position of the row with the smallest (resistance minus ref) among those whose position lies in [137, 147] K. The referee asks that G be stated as 138.0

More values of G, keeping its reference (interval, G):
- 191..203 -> 196.0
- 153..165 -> 162.0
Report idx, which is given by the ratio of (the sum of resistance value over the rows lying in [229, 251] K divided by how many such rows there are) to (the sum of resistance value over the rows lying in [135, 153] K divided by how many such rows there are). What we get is 1.05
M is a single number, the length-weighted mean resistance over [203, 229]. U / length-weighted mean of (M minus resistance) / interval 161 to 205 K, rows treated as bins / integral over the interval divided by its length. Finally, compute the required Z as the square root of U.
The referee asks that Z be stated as 0.20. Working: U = 0.040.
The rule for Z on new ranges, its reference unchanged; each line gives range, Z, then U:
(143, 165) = 0.07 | 0.004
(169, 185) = 0.19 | 0.036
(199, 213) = 0.14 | 0.020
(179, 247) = 0.03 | 0.001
